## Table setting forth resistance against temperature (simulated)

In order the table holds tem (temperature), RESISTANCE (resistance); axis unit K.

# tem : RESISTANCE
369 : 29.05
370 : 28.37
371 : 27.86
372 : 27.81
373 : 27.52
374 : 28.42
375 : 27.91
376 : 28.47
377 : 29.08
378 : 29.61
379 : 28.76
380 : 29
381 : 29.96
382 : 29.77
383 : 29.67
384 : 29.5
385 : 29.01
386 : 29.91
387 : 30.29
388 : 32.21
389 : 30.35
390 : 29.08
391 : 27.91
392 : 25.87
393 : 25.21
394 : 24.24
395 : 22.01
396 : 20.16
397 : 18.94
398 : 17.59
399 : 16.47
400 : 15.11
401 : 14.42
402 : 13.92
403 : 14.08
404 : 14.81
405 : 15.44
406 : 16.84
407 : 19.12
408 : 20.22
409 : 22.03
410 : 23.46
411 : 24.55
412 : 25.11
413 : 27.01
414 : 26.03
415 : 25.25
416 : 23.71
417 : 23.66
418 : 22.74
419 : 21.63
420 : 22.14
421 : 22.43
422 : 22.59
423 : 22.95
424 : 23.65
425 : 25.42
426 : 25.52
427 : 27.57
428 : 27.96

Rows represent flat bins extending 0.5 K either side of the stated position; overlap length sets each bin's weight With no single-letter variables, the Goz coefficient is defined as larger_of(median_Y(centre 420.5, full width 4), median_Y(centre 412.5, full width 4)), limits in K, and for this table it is 25.6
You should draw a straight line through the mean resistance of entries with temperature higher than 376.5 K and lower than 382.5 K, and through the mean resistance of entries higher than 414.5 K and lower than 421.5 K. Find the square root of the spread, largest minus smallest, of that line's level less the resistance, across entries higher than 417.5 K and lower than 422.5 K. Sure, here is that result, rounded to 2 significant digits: 1.2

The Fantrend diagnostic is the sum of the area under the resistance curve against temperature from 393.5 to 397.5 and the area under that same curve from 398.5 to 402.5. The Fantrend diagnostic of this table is 145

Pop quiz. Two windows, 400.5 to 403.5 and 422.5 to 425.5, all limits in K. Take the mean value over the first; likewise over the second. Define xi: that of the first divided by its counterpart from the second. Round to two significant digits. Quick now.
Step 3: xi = 0.59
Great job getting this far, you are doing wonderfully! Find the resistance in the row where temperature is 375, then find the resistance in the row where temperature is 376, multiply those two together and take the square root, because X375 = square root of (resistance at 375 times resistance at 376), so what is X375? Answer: 28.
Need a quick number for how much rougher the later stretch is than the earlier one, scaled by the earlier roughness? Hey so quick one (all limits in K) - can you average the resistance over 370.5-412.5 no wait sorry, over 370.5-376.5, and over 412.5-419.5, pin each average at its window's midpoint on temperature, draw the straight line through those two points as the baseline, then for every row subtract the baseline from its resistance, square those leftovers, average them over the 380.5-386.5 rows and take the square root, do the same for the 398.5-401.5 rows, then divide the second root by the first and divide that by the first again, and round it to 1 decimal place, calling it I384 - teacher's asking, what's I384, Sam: 1.6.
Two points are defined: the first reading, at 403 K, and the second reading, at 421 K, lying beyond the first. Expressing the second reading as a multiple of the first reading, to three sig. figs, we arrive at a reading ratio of 1.59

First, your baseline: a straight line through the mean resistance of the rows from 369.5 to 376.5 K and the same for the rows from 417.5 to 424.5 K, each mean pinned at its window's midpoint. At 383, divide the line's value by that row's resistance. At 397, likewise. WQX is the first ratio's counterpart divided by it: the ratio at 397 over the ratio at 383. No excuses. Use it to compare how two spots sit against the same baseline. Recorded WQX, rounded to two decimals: 1.47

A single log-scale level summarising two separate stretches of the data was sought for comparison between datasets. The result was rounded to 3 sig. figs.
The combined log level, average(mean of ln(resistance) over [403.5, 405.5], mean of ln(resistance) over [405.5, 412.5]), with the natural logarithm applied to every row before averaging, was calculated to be 2.89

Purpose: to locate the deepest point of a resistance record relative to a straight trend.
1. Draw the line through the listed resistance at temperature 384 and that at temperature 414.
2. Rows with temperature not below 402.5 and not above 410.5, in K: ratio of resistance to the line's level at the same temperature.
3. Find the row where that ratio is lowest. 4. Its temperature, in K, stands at 403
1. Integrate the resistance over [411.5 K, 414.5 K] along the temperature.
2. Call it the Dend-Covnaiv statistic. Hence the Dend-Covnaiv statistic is 78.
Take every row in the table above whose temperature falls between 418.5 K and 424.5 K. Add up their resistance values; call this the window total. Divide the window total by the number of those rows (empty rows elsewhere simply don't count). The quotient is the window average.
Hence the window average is 23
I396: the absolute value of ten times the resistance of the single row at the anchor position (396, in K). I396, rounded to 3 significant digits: 202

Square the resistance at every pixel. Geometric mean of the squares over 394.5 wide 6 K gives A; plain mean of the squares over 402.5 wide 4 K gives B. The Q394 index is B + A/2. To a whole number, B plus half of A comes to 460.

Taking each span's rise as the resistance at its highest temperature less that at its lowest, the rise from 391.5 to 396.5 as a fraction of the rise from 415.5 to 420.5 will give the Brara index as 3.6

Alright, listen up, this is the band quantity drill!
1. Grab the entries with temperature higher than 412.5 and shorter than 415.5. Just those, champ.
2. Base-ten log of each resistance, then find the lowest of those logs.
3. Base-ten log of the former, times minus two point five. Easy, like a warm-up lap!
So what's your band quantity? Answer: -0.37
